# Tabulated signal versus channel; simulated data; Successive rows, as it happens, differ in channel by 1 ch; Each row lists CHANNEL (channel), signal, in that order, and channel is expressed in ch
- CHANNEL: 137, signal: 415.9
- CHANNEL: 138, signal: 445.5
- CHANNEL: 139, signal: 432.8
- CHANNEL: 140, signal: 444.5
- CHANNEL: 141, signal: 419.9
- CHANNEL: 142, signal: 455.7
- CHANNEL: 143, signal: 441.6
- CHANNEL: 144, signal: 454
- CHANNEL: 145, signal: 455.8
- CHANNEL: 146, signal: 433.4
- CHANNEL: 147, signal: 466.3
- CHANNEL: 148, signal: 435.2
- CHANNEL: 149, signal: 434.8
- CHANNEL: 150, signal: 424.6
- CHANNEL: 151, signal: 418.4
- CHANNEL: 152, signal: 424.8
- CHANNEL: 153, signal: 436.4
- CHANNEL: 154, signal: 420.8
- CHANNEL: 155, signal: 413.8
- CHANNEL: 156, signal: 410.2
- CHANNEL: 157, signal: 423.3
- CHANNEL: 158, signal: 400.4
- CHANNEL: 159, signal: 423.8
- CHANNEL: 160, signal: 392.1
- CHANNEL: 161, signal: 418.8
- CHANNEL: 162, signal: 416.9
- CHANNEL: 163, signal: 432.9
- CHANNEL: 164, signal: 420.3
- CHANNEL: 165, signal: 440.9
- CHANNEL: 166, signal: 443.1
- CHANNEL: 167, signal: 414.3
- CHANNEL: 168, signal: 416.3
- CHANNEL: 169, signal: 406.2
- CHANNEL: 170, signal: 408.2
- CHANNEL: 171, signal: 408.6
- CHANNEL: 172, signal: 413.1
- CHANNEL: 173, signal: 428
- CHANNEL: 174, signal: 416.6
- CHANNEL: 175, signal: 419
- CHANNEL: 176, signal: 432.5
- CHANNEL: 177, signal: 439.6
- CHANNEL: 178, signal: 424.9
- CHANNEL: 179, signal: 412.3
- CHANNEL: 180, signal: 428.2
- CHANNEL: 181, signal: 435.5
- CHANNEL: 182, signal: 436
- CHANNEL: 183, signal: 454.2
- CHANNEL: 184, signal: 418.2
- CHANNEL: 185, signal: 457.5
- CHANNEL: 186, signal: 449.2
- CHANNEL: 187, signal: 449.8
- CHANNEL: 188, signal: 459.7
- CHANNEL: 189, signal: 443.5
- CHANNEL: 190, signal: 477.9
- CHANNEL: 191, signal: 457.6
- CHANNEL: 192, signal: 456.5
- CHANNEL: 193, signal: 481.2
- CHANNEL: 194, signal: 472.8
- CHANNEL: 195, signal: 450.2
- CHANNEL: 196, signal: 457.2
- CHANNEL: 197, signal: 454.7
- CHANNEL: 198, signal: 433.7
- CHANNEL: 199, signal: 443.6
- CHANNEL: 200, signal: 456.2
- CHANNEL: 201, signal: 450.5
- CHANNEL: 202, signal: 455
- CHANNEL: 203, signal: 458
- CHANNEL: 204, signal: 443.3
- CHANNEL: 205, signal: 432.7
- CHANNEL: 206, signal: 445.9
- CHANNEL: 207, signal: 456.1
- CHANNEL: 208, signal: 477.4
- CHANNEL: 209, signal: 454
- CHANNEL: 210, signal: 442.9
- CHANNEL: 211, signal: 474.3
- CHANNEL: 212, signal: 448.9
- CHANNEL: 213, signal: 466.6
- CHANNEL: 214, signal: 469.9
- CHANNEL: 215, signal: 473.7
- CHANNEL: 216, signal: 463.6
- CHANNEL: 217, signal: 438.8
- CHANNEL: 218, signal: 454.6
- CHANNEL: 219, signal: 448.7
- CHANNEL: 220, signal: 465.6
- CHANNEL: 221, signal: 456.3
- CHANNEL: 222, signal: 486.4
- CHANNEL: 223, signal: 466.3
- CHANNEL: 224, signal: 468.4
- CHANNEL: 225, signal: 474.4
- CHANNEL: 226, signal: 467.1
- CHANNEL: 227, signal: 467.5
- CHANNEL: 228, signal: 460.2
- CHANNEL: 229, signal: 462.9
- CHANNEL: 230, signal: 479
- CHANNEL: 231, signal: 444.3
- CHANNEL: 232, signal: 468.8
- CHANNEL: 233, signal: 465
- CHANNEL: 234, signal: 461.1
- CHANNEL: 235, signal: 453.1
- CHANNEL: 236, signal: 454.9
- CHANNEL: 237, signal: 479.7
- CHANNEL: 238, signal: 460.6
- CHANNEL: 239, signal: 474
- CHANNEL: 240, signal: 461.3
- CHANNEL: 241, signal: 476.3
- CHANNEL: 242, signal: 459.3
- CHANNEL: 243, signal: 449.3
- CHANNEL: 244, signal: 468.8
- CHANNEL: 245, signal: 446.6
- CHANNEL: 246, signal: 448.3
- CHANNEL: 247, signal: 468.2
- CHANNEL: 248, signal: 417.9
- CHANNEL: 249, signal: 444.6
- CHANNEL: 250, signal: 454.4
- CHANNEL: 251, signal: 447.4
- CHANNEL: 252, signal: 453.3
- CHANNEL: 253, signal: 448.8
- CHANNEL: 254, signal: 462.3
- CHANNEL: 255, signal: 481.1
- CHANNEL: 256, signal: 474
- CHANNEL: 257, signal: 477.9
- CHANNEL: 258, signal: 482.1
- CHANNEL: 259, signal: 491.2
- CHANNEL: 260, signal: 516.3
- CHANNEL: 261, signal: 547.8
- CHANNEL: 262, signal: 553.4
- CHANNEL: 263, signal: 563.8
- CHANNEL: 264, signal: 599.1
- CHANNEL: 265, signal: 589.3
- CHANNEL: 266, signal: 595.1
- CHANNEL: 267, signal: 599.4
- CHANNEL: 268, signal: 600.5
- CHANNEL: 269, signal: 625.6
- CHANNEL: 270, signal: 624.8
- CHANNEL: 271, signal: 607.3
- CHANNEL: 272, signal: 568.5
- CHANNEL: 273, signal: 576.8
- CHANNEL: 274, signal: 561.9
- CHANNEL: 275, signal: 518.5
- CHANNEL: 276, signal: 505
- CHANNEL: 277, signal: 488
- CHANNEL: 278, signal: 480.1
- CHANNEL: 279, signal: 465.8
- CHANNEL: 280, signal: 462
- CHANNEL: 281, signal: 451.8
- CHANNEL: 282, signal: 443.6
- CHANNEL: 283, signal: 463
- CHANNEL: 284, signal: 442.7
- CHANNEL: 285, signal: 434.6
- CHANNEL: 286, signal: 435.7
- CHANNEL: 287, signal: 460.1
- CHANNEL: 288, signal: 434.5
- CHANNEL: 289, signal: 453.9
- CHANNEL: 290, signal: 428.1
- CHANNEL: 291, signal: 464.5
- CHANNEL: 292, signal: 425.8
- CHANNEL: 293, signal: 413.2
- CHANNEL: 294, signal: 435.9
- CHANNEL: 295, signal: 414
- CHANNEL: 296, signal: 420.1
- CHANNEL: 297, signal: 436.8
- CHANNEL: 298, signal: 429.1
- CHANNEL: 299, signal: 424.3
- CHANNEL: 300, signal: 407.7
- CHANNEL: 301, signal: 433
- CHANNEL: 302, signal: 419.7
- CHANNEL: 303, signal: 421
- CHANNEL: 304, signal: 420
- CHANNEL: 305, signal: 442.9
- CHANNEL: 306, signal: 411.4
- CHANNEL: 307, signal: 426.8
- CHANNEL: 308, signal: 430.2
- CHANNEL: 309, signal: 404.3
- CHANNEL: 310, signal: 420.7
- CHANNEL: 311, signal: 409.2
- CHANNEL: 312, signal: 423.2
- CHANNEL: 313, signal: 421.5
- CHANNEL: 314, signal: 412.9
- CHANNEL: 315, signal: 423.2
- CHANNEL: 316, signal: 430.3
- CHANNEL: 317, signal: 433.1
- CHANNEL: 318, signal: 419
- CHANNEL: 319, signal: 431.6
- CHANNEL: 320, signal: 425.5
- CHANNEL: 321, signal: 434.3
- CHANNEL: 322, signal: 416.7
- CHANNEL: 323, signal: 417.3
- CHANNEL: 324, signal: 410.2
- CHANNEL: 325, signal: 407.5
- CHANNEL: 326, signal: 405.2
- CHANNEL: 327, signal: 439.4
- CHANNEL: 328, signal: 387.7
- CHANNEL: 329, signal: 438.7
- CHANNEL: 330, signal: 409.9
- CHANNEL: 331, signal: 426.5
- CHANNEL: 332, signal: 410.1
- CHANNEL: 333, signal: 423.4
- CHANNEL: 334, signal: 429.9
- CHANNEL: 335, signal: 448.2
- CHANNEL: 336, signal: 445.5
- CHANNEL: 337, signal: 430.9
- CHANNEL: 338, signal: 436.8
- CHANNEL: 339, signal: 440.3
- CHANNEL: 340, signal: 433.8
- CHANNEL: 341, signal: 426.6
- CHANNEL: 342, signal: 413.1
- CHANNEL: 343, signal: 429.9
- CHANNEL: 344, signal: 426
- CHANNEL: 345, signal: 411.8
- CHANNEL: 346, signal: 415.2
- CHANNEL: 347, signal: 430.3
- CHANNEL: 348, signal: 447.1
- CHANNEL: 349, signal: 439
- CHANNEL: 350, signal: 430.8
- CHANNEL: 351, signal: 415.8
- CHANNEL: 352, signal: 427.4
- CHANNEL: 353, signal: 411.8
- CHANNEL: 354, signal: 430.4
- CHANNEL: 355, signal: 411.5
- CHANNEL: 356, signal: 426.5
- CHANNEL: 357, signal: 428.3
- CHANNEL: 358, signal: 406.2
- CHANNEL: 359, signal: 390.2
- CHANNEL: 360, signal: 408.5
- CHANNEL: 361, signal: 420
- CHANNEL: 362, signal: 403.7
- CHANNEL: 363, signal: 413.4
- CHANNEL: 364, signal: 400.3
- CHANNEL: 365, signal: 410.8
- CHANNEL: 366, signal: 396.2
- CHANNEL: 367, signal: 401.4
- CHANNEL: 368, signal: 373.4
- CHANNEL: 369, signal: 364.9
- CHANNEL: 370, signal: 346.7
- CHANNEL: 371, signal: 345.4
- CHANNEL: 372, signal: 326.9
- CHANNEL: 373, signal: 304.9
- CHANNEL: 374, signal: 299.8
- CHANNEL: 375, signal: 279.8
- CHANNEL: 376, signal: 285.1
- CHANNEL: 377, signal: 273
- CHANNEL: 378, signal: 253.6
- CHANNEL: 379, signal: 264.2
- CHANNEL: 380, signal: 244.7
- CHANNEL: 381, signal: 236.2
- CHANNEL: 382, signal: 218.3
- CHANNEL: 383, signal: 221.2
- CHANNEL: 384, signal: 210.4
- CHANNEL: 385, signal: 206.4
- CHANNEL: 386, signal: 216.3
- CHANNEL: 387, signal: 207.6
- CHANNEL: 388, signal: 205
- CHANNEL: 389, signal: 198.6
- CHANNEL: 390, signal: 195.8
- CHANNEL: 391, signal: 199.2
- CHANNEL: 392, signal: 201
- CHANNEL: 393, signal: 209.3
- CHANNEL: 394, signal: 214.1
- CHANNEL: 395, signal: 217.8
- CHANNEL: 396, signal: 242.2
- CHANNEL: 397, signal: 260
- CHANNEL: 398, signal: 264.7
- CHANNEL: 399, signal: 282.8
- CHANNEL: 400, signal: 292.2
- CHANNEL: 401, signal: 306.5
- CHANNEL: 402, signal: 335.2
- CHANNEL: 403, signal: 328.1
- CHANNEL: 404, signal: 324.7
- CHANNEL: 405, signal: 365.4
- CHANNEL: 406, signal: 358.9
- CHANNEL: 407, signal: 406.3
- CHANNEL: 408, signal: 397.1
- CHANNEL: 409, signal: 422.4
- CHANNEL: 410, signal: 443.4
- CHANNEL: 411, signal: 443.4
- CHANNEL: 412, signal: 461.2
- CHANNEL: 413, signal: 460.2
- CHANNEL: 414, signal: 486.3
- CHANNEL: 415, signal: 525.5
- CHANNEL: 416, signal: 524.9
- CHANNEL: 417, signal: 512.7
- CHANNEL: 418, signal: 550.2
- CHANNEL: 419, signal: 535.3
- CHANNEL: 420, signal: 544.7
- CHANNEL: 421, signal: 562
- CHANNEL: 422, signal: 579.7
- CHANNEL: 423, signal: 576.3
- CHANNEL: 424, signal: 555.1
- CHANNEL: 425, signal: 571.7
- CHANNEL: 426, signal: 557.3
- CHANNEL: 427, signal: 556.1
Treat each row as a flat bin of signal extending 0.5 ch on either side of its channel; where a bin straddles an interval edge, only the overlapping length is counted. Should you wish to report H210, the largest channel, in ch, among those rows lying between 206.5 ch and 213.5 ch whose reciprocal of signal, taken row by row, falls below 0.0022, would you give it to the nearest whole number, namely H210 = 213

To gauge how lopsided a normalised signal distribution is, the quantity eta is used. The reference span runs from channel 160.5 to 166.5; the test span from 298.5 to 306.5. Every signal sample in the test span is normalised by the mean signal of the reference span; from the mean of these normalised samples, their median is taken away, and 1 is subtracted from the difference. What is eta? -1.00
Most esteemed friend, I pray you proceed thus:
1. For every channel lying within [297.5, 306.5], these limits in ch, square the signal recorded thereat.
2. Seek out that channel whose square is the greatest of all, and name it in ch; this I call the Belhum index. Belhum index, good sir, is 305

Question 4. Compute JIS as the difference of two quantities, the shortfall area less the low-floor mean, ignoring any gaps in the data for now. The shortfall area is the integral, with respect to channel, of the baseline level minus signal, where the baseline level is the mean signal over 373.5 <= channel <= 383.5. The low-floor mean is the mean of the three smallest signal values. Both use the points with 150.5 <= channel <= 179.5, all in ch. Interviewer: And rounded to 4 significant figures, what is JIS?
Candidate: -5106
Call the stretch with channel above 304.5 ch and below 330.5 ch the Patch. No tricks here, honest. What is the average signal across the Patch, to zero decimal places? 420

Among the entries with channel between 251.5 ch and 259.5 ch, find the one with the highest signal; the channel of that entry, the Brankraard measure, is 259 ch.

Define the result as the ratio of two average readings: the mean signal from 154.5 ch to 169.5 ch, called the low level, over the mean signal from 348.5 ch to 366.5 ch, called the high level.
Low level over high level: 1.01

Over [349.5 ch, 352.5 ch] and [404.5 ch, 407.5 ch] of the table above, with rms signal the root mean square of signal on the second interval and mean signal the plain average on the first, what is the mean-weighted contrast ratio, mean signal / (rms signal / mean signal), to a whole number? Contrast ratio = 478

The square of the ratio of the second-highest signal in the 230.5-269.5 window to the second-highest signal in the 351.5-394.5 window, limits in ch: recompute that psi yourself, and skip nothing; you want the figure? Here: 2.0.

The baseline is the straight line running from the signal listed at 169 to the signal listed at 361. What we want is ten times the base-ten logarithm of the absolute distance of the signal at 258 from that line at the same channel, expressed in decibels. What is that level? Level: 18.4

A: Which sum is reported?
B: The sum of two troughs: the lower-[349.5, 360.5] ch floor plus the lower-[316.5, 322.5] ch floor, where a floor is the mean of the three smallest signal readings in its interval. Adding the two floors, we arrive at 822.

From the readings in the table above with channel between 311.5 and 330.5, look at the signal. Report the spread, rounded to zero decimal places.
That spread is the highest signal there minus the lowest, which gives 52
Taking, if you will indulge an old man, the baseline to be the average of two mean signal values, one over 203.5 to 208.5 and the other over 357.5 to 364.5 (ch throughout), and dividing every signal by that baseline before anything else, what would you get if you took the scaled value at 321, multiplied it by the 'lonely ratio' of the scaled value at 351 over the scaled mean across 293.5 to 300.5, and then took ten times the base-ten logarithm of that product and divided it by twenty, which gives 0.00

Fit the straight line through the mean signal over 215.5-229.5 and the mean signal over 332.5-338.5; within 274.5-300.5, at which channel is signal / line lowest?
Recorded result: 300 ch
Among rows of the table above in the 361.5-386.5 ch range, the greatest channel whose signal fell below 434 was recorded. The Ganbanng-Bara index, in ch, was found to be 386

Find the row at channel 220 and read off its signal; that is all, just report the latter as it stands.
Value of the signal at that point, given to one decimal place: 465.6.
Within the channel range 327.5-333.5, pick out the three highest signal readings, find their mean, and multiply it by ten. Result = 4295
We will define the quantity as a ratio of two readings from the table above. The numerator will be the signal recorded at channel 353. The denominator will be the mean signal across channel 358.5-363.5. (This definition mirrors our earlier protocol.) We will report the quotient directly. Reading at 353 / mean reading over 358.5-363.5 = 1.0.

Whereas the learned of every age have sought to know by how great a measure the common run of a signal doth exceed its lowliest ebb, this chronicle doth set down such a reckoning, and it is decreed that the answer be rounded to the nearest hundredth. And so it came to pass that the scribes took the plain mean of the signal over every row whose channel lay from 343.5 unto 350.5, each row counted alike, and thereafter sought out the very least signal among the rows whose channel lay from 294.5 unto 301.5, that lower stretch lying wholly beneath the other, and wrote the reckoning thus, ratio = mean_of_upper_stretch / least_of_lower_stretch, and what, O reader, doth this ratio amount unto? 1.05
